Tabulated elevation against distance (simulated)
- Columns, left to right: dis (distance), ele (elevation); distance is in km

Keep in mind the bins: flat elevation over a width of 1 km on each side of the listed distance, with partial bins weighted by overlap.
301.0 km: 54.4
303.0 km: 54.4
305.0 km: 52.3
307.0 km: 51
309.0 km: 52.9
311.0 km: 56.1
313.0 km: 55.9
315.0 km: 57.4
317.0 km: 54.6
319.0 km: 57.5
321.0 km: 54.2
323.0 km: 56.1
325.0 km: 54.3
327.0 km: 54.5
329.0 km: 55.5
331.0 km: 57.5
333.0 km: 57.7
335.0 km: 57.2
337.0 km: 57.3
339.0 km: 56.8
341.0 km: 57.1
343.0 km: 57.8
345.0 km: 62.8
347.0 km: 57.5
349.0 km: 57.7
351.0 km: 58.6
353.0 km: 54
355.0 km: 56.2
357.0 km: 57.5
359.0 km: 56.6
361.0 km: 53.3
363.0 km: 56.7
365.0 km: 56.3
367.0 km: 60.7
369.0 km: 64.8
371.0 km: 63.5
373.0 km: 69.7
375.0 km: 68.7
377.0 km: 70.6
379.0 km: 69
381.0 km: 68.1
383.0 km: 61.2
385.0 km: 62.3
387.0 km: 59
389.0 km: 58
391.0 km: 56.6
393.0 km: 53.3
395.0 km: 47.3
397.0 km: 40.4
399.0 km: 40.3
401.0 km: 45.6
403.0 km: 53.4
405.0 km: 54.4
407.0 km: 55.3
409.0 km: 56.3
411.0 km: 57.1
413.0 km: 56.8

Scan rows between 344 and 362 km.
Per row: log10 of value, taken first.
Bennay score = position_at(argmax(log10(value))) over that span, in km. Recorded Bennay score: 345.0 km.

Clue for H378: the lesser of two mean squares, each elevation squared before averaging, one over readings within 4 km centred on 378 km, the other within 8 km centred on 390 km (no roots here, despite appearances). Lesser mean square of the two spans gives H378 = 3222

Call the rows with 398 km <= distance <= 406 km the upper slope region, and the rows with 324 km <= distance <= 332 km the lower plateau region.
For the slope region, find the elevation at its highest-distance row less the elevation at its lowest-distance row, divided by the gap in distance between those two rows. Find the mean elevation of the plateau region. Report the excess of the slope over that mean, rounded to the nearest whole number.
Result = -53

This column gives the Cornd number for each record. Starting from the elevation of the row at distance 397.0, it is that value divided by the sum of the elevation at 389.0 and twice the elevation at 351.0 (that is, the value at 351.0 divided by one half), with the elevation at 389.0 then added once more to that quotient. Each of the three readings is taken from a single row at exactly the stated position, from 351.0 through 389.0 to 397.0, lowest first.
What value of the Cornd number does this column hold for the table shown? 58.2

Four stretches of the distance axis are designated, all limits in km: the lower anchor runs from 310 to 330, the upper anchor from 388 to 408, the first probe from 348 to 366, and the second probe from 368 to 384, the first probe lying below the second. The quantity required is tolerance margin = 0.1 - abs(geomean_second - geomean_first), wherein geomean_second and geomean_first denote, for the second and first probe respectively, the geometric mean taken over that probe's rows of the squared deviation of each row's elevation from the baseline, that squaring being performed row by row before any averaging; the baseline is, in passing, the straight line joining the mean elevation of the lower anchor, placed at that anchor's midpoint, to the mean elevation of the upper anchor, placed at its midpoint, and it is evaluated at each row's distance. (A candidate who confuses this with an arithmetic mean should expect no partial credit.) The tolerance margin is -209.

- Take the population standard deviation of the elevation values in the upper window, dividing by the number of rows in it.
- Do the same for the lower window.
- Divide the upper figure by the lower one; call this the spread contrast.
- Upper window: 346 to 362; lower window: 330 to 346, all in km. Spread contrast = 1.0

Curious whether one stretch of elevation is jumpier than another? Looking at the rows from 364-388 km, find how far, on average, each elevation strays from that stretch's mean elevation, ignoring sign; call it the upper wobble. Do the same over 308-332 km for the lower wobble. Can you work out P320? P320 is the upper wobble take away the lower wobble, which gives 2.8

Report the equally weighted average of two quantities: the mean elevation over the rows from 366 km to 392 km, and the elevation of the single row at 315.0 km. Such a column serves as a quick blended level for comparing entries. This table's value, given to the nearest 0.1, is 60.7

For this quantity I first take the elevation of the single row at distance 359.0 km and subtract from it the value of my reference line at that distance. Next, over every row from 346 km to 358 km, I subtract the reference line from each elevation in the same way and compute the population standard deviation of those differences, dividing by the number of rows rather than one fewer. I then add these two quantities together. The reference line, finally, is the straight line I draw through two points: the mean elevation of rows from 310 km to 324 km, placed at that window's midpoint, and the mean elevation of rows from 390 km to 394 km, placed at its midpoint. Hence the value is 2.7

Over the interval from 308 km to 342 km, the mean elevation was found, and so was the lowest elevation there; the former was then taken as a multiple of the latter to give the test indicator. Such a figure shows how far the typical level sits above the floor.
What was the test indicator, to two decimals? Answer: 1.06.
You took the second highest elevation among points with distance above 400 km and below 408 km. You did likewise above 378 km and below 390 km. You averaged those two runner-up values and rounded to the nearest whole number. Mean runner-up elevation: 61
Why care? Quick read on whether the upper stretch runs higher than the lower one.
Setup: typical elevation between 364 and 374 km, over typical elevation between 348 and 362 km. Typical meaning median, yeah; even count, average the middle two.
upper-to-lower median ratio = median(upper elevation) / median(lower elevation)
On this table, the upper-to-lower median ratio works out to 1.12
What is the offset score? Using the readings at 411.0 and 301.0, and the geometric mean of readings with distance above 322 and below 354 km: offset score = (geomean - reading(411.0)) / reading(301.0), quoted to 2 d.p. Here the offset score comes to 0.00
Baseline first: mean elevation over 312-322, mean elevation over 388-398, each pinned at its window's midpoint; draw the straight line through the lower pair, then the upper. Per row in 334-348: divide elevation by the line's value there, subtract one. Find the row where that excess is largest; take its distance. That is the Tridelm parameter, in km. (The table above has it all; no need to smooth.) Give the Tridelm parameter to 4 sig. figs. 345.0 km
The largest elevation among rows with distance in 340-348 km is 62.8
